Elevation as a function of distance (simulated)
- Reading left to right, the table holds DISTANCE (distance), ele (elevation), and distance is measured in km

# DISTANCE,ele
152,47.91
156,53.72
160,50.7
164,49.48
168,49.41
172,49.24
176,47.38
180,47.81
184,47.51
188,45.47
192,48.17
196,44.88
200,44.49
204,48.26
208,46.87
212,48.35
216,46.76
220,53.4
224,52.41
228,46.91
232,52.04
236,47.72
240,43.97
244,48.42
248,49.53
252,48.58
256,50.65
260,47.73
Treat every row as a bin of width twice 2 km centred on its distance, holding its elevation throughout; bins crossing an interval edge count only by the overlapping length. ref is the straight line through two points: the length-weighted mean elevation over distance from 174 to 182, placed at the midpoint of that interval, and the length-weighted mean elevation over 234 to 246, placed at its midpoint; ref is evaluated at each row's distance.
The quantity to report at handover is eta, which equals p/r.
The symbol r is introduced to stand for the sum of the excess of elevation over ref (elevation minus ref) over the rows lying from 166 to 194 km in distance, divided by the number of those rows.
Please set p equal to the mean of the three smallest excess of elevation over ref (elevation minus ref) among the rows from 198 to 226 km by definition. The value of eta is -3.9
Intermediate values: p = -1.12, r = 0.3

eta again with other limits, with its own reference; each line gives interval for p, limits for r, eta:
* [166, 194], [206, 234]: -0.3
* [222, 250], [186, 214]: 0.9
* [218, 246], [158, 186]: -0.5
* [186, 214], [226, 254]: -1.6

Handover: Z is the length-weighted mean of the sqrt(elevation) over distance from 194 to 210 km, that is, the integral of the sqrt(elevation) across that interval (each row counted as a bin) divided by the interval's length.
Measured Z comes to 6.79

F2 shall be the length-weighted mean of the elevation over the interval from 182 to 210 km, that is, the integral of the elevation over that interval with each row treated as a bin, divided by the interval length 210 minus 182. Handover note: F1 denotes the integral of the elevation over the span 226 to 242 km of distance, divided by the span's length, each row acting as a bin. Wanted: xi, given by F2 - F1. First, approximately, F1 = 47.7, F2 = 46.5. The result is -1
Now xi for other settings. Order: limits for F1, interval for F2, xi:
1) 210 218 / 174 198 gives -1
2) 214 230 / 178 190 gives -3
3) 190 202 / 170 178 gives 2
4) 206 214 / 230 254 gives 1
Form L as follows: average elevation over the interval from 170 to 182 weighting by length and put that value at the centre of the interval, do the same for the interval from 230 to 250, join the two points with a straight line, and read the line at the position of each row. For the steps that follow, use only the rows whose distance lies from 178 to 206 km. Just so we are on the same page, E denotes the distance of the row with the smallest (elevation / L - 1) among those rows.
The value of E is 200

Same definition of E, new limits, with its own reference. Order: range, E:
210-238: 216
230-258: 240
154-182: 176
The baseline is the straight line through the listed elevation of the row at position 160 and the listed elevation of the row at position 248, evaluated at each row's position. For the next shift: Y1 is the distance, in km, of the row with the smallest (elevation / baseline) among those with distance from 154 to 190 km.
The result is 188 km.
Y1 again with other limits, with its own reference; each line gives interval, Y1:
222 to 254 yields 240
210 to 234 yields 216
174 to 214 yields 200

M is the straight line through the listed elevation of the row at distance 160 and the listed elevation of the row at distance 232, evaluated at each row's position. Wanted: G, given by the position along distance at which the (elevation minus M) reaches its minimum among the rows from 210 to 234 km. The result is 228 km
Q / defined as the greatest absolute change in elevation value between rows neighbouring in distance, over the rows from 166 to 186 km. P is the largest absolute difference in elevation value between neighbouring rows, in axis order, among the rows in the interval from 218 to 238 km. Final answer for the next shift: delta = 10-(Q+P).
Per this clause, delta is 2.6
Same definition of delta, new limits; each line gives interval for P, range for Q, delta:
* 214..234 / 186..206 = -0.4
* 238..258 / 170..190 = 3.5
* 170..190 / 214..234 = 1.3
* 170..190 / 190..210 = 4.2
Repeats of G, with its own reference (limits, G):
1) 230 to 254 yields 240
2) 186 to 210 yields 200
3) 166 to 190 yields 188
